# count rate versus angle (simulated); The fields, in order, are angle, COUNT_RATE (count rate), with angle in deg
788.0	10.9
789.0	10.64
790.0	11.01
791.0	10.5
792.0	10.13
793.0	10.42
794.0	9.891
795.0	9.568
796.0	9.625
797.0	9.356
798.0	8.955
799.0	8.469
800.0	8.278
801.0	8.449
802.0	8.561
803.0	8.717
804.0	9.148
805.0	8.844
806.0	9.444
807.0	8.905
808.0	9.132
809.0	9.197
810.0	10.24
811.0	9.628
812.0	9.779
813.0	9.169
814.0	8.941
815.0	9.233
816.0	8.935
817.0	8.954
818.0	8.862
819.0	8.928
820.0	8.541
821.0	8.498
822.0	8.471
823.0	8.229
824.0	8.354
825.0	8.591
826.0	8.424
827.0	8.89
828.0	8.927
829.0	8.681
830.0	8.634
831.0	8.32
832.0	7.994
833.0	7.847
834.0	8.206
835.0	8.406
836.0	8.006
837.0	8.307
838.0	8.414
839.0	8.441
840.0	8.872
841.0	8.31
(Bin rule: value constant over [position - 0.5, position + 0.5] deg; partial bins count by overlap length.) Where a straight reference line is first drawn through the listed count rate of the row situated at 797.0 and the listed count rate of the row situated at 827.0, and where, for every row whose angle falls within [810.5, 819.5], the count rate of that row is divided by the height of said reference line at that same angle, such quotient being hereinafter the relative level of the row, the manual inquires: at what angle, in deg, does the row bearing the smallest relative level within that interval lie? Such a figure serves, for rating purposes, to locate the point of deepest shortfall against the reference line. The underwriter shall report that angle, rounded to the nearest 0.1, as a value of 818.0 deg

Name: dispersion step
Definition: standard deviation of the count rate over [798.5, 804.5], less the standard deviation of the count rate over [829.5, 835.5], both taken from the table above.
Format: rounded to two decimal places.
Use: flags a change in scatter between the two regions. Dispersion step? 0.02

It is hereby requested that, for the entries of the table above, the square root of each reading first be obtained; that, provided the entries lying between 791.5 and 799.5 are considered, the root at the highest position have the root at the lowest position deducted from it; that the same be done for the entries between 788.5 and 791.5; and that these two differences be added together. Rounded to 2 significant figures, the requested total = -0.29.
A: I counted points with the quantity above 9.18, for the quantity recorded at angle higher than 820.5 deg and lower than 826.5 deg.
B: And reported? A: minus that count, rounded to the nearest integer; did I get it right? 0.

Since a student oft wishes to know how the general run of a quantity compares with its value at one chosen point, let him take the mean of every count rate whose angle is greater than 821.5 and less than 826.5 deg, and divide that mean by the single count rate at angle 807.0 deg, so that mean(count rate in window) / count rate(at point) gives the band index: 0.945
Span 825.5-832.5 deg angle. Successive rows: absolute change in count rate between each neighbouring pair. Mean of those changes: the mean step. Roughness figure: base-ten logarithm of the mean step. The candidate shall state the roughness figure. -0.62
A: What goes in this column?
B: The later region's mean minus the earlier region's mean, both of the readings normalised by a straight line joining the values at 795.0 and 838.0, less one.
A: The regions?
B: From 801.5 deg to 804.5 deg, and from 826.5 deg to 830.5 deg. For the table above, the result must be 0.071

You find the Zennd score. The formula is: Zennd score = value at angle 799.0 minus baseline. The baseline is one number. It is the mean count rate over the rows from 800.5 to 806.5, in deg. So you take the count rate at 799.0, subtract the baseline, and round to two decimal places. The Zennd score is -0.39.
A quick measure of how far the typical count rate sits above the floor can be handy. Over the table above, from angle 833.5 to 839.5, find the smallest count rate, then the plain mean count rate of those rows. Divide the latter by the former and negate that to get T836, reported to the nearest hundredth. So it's -1.04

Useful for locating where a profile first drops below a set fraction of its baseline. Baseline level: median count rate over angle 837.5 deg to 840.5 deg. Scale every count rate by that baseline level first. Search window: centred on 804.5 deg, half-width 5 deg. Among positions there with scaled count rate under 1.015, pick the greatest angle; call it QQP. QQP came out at 802.0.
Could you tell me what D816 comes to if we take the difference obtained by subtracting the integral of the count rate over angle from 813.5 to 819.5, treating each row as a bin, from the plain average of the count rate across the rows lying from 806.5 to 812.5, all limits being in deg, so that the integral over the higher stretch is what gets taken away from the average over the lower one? -44.4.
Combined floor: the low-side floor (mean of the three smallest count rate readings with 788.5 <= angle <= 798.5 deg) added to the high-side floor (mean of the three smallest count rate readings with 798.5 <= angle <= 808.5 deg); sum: 17.7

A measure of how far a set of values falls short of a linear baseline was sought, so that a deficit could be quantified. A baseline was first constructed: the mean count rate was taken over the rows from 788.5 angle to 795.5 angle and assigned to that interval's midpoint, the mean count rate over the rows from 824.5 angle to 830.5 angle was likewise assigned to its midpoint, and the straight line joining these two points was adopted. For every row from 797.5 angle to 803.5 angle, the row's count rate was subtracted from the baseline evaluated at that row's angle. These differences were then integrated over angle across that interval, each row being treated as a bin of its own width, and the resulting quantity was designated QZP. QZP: 8.1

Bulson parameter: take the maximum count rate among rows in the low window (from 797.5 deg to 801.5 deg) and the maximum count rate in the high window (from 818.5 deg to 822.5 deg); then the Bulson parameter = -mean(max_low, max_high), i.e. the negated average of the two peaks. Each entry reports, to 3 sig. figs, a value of -8.94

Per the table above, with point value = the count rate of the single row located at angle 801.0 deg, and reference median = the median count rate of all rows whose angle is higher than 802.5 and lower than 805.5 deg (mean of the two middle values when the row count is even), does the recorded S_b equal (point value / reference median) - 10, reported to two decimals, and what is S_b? -9.04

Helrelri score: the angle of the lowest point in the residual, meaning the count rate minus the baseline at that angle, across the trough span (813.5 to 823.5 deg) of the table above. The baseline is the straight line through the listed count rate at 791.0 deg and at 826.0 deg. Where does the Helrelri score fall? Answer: 823.0 deg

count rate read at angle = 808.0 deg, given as 9.132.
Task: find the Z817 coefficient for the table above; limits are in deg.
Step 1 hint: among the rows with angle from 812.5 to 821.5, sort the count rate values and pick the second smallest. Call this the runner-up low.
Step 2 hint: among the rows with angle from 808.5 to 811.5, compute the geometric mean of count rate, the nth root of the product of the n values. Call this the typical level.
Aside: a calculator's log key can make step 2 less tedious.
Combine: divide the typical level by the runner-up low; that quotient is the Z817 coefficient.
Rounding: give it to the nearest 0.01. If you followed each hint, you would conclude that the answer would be 1.13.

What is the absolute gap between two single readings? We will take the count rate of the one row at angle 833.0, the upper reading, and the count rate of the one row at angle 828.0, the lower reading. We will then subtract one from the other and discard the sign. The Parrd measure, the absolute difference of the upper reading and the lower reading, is 1.1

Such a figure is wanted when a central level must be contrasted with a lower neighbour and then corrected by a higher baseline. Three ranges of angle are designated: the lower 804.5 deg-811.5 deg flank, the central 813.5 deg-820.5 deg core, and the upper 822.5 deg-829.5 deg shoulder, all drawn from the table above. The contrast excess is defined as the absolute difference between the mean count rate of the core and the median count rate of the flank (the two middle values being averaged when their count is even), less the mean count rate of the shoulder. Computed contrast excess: -8.30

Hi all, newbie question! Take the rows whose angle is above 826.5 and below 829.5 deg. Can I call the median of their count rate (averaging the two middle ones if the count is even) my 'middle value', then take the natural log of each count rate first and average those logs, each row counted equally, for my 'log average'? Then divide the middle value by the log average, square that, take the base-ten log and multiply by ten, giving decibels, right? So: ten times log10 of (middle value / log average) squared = 12.2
